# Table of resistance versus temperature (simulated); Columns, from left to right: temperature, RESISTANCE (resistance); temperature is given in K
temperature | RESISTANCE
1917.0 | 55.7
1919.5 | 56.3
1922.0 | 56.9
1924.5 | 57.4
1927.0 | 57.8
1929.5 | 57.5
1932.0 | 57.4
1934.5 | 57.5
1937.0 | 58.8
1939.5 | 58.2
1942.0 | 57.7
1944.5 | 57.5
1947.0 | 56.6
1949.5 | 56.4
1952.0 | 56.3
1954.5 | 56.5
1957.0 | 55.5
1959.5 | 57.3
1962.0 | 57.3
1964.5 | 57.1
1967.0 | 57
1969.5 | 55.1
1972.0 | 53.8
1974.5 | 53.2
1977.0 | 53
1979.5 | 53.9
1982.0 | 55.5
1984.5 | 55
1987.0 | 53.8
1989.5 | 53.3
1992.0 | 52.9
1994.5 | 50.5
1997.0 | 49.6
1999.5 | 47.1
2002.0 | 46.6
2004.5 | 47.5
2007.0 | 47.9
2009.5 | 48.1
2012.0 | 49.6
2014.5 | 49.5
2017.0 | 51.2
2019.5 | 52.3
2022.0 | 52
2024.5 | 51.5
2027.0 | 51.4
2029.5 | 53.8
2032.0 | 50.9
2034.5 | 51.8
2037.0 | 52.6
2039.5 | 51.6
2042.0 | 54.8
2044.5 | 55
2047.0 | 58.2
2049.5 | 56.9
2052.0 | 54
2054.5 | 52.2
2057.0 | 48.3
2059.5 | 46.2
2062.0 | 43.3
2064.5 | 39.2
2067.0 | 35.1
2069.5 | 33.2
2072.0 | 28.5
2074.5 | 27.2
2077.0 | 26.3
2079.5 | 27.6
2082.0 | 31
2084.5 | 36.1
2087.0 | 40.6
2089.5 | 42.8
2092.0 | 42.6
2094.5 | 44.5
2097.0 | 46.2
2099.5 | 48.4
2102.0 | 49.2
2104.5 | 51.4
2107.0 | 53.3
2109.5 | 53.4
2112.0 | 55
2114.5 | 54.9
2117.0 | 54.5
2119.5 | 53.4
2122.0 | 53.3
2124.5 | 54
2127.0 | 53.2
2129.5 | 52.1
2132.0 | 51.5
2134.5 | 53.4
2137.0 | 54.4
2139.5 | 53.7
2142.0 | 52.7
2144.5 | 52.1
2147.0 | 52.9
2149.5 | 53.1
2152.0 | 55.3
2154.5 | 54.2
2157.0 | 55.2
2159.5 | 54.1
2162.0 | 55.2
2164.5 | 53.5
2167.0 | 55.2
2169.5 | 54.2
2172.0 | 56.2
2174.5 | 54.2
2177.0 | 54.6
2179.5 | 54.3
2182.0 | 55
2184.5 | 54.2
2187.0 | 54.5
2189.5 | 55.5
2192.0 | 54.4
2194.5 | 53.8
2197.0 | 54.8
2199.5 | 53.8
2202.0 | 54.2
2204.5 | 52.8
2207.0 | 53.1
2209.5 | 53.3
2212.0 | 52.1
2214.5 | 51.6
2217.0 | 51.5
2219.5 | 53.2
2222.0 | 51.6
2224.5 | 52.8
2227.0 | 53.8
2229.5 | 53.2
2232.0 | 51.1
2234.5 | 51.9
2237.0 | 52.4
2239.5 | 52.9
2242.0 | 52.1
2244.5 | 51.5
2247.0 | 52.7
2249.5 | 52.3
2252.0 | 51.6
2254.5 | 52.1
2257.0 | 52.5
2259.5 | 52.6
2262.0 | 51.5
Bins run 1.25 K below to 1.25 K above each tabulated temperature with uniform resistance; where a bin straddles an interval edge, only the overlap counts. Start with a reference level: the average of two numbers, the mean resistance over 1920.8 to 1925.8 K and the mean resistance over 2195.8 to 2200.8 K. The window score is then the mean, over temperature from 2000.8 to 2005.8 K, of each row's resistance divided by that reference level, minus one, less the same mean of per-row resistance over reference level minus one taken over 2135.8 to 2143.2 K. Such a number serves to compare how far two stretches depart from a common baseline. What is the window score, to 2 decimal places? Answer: -0.12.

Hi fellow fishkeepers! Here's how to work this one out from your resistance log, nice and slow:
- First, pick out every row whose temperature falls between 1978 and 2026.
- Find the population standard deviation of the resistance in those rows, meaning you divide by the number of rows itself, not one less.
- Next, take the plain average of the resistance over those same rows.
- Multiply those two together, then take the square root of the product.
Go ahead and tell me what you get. 11.7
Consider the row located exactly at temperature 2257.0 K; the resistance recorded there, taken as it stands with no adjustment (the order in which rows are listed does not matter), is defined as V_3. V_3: 52.5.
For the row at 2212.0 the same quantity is 52.1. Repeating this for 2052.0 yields 54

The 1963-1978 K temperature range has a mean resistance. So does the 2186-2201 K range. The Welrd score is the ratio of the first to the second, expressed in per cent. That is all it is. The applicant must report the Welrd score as 101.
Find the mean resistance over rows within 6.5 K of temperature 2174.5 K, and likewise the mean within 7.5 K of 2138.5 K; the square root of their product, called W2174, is 54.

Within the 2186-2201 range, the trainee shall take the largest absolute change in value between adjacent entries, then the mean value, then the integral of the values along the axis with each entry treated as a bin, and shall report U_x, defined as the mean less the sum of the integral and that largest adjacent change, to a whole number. -764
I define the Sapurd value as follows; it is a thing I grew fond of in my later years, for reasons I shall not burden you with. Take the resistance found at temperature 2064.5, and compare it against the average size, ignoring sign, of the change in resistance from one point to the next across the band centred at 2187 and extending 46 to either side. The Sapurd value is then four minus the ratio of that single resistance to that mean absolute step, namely -35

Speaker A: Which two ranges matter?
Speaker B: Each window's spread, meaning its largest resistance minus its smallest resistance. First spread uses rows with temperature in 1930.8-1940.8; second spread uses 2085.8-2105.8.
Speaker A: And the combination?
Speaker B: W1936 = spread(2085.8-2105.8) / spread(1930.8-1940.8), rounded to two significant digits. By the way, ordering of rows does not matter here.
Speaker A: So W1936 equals 7.7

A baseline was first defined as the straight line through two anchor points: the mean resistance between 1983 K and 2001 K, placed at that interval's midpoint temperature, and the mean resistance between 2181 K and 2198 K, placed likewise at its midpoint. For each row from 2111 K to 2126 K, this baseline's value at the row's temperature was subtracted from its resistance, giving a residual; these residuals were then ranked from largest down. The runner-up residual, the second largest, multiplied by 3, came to 4.2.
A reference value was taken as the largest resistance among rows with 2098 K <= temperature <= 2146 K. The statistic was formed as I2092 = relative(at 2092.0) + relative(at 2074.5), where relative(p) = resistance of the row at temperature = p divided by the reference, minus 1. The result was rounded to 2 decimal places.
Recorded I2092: -0.73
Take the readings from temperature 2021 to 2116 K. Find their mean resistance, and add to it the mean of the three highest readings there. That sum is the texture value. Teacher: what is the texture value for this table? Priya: 103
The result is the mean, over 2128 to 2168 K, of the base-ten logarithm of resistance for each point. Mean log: 1.73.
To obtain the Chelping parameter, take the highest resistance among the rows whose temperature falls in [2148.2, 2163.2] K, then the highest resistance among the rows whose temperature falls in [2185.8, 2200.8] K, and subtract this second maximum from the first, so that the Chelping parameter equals 0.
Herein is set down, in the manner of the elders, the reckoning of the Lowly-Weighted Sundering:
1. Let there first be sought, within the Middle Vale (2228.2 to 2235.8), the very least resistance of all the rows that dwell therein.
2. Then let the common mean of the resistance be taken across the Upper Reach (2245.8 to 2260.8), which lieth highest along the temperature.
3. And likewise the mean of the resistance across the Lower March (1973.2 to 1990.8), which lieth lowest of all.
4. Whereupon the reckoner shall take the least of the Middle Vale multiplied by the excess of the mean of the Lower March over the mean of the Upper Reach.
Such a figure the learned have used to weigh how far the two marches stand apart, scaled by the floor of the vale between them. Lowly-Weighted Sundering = 85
